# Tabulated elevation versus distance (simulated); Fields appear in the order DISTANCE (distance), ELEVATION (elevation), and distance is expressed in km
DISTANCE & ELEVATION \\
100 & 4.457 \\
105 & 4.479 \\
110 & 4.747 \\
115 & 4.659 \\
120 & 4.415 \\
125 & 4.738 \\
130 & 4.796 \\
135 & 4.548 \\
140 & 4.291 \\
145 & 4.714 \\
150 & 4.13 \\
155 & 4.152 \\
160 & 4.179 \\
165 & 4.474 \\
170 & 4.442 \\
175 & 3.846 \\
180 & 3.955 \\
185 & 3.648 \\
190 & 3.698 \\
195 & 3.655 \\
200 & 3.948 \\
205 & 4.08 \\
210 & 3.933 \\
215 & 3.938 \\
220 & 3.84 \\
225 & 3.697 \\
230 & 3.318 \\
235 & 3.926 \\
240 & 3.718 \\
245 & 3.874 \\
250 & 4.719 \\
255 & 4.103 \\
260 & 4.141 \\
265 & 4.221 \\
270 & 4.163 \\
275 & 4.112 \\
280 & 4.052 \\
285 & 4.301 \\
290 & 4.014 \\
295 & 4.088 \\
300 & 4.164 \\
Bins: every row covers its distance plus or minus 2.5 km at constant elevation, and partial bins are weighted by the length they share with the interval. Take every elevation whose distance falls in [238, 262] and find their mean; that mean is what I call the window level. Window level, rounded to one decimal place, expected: 4.1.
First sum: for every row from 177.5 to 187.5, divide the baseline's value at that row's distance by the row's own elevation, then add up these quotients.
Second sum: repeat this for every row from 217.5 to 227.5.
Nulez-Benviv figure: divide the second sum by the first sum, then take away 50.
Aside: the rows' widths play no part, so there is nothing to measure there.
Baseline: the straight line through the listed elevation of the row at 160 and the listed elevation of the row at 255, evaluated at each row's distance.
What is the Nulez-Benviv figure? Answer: -49.00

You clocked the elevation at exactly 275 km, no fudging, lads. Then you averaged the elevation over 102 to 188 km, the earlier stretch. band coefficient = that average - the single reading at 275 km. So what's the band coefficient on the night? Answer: 0.3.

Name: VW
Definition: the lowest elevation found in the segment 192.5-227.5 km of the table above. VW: 3.655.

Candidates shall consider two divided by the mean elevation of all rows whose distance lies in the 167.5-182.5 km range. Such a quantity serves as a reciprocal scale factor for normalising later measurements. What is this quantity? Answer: 0.490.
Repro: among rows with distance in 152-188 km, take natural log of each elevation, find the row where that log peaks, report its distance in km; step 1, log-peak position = 165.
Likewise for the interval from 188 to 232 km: 205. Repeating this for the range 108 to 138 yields 130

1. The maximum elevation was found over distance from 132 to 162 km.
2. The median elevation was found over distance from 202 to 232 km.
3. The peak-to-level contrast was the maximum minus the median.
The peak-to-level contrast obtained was 0.83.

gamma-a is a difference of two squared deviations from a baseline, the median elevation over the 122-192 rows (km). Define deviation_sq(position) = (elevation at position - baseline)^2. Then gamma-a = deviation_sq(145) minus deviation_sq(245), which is 0.10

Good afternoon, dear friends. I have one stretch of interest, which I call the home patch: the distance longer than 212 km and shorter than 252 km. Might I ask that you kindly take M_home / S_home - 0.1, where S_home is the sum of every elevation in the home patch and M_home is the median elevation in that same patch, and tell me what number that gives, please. 0.02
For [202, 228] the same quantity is 0.10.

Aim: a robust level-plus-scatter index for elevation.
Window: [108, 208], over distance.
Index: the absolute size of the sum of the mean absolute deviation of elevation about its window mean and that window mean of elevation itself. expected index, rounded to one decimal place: 4.6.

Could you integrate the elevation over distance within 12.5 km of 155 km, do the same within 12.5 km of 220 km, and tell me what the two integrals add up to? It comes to 202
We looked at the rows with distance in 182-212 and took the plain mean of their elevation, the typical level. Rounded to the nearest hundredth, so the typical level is 3.83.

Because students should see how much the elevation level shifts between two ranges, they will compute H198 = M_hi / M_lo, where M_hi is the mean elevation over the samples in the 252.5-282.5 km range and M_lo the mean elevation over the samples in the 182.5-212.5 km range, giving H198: 1.08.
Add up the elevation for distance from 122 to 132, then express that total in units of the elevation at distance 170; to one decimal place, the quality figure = 2.1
